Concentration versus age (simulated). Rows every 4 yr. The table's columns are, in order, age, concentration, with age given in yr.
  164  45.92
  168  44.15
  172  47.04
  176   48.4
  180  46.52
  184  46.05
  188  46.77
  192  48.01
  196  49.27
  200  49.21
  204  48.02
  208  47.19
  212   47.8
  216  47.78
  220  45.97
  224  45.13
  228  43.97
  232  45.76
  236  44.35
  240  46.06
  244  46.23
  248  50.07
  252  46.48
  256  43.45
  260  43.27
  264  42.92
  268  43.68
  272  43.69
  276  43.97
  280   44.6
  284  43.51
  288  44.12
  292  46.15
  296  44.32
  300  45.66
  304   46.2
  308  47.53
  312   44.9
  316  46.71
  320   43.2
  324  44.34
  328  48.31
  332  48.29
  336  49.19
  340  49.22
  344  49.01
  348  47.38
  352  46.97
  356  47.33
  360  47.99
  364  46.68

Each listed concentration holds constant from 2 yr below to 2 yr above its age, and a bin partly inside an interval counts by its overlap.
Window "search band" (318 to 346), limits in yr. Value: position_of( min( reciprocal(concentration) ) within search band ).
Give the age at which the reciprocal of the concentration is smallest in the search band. 340 yr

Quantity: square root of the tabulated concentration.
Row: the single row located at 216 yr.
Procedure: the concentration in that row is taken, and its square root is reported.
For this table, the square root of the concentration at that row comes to 6.91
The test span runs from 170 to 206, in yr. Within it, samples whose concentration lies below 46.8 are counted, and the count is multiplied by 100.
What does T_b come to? 300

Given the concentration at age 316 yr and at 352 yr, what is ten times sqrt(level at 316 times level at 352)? 468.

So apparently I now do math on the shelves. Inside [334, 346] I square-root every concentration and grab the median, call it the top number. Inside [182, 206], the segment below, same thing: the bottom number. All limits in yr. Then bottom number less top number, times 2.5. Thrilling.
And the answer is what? -0.21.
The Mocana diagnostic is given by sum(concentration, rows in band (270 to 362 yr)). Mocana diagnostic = 1063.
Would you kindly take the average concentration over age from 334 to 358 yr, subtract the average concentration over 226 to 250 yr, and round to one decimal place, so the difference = 2.1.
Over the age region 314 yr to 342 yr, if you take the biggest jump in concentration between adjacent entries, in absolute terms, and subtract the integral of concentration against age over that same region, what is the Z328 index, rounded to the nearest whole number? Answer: -1313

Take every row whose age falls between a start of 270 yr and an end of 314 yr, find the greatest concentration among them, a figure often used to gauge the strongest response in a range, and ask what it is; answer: 47.53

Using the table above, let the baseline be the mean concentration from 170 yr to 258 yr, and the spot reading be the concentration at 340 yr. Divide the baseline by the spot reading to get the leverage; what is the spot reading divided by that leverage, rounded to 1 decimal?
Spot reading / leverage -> 51.8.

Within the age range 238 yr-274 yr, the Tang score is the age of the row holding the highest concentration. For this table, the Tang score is 248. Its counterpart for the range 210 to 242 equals 212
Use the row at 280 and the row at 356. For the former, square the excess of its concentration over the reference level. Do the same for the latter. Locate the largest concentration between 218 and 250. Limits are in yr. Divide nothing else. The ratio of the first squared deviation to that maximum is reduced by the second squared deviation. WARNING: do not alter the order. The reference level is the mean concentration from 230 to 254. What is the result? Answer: -0.63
